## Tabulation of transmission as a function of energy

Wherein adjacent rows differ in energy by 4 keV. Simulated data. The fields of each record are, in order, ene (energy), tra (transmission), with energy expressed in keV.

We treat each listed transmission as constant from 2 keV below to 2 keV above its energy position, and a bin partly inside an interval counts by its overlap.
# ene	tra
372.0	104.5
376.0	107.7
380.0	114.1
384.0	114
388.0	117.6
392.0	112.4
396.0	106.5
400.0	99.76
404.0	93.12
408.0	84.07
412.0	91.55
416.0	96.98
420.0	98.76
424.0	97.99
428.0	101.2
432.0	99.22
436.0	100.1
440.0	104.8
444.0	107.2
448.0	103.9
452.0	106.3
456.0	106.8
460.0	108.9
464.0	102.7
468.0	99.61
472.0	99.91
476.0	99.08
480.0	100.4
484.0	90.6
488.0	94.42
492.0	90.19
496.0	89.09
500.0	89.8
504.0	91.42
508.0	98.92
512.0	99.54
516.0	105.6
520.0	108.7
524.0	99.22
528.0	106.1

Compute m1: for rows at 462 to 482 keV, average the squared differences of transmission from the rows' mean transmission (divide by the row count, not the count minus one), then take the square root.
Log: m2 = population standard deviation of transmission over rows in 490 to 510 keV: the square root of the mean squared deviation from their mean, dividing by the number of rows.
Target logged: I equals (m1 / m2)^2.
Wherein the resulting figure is 0.1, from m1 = 1.3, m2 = 3.6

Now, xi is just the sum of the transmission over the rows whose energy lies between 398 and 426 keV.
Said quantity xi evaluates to 662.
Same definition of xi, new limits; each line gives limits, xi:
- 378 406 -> 757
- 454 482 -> 717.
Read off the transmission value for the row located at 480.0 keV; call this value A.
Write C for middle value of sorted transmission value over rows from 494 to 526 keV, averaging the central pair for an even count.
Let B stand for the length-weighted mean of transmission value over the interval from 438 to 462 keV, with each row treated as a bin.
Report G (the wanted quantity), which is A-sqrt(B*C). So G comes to -2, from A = 100.4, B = 106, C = 99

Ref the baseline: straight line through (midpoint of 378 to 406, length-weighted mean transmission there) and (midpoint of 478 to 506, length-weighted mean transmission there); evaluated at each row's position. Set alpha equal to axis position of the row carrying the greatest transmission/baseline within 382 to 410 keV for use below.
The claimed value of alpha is 388.0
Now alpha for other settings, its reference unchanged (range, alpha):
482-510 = 508.0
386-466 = 460.0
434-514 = 460.0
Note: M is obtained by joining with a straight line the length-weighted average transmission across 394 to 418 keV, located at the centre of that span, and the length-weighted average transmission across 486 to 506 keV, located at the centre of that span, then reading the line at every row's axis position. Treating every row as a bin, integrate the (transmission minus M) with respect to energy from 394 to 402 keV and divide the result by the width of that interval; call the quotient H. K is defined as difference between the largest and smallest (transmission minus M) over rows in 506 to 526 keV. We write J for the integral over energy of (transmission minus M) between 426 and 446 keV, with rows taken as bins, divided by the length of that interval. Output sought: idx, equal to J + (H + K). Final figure 26.4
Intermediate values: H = 7.4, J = 9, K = 10.4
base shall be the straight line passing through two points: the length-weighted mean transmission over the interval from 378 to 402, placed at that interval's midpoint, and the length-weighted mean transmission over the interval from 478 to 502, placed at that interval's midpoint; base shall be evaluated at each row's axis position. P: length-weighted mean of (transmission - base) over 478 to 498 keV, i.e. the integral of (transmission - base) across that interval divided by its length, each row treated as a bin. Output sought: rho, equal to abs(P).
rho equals 0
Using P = 0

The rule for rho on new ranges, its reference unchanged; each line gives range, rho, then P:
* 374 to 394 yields 1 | 1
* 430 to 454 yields 2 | 2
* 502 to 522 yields 12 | 12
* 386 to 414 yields 8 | -8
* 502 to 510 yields 6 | 6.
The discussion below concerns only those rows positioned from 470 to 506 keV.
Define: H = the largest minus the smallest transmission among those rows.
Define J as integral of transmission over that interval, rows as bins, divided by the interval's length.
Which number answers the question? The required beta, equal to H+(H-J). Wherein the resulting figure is -71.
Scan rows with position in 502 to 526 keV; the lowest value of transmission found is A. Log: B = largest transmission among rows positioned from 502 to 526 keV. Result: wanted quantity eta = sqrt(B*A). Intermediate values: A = 91.42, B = 108.7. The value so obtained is 100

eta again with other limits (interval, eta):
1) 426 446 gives 103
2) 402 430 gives 92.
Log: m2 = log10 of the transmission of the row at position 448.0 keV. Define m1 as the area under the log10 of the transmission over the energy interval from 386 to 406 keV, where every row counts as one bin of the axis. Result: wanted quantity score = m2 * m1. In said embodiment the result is 82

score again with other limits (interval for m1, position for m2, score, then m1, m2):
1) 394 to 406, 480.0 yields 48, 24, 2.00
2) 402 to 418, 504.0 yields 62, 31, 1.96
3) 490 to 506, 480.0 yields 63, 31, 2.00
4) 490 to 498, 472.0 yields 31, 16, 2.00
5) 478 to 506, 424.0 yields 110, 55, 1.99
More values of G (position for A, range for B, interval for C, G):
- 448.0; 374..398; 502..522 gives -2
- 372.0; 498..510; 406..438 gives 9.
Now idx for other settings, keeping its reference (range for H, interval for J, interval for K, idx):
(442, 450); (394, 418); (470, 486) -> 21.8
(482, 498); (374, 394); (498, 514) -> 26.9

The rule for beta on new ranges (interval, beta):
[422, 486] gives -65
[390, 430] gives -42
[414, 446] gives -80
